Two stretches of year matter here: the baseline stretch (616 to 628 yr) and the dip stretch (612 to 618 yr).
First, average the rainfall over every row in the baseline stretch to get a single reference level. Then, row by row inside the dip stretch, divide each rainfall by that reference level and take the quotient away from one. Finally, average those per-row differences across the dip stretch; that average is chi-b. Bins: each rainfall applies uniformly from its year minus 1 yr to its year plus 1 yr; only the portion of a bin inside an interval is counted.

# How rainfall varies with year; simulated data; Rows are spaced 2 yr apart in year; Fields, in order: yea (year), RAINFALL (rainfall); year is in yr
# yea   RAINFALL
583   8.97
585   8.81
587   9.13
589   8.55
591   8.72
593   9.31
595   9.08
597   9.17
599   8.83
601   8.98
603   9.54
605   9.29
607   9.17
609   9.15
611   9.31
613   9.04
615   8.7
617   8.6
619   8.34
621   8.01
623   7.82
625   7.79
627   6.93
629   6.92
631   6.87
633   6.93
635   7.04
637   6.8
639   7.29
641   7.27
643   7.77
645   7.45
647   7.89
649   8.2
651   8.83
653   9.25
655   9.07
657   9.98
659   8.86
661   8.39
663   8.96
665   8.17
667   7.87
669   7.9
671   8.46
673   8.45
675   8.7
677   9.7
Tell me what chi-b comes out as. -0.11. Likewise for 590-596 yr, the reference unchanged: -0.14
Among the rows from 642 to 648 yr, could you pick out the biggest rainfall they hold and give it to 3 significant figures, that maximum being 7.89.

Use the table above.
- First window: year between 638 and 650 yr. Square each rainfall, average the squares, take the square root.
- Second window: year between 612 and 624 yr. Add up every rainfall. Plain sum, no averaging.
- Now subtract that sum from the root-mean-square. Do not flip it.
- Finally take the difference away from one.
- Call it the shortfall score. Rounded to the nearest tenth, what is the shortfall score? 43.9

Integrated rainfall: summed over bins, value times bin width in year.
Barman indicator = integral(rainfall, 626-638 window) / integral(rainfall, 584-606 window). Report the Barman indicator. 0.42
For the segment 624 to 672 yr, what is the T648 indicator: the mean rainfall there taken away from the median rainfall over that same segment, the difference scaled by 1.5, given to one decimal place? -0.1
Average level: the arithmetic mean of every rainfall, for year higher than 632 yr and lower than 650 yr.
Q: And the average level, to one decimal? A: 7.4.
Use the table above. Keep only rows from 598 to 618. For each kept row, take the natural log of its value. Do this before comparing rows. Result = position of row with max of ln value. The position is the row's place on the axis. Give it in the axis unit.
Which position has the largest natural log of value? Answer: 603 yr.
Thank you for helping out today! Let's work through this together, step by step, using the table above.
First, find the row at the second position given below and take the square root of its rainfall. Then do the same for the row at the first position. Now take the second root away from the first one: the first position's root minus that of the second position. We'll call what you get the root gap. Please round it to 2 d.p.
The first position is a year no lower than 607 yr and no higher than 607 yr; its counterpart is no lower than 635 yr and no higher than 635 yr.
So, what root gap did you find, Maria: 0.37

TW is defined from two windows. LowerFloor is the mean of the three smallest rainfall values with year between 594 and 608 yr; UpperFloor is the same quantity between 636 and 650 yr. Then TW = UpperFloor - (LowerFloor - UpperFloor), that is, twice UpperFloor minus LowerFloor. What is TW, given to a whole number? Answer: 5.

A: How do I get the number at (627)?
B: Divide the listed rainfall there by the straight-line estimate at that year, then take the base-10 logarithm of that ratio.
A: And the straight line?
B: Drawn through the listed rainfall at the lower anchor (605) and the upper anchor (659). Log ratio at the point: -0.12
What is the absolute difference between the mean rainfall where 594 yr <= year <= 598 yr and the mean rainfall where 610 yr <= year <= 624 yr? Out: 0.58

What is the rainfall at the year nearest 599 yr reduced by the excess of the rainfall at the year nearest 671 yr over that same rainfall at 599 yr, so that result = 9.2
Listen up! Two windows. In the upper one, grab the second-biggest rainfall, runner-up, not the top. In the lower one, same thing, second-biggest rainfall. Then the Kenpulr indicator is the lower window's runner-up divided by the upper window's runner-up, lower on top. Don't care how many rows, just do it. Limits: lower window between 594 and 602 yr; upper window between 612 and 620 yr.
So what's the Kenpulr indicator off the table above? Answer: 1.04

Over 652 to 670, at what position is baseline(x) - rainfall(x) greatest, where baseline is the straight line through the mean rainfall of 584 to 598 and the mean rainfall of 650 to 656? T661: 667 yr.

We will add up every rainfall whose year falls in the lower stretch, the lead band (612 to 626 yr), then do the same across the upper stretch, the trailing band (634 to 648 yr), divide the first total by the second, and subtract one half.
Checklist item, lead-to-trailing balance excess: 0.63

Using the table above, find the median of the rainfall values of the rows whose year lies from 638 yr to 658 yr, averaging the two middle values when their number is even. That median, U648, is 8.0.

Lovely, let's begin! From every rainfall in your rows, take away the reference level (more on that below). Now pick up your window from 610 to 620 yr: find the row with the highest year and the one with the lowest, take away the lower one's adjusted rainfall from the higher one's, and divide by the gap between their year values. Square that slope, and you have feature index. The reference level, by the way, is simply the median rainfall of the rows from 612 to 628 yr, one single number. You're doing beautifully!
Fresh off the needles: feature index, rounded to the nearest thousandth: 0.015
